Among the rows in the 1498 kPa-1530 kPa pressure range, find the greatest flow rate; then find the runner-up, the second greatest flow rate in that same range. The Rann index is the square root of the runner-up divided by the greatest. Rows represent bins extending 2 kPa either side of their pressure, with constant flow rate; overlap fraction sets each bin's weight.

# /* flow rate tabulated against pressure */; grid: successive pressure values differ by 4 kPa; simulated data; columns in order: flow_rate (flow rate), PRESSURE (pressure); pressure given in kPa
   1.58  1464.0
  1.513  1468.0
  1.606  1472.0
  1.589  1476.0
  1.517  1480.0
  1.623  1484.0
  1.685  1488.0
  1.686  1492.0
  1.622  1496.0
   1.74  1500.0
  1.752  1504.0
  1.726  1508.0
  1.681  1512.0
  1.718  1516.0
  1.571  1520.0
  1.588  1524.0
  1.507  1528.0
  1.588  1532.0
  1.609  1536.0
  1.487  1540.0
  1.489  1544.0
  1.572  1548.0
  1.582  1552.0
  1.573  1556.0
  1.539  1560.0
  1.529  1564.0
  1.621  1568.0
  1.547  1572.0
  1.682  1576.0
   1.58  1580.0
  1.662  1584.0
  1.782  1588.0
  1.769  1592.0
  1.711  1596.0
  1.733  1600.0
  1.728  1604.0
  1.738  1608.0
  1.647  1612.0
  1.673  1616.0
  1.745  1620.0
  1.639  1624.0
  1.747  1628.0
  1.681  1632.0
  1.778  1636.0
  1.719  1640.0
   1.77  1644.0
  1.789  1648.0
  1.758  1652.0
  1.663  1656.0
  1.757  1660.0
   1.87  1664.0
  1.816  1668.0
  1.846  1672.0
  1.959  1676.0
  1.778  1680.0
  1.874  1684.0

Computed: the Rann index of 0.997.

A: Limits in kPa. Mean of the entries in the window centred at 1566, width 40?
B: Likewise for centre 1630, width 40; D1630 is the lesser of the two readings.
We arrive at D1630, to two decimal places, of 1.59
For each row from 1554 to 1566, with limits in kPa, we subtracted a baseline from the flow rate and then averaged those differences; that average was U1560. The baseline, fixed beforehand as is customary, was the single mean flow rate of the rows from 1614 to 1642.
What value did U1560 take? -0.165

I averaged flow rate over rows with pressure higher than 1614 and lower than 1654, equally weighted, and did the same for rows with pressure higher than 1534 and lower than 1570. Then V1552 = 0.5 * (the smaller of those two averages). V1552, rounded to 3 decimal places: 0.778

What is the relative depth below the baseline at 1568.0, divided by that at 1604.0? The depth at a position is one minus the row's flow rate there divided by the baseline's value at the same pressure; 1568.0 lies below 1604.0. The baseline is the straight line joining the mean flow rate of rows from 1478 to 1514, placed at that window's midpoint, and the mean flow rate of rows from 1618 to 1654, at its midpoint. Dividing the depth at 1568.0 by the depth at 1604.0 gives -12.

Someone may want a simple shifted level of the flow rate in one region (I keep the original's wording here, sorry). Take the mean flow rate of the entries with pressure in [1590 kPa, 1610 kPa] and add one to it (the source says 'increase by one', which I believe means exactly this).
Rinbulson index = 2.74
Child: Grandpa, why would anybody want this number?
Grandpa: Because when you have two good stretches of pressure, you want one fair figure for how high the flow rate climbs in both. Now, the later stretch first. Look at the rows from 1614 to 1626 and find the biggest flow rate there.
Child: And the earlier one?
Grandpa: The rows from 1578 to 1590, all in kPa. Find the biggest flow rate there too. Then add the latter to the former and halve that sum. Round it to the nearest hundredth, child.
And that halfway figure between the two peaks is 1.76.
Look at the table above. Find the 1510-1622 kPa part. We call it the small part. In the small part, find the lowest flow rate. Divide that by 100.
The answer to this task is 0.0149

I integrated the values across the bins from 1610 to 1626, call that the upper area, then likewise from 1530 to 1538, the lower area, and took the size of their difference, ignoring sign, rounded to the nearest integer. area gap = 14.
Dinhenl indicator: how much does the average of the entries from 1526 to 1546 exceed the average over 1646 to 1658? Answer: -0.20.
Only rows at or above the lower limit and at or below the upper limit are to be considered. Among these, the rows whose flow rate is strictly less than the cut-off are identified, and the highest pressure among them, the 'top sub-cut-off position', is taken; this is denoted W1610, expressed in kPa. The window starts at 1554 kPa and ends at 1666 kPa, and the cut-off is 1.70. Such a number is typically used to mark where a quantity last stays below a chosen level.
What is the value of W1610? 1656.0 kPa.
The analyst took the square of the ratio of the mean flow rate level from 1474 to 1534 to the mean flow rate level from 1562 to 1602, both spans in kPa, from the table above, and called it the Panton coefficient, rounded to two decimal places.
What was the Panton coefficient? 0.97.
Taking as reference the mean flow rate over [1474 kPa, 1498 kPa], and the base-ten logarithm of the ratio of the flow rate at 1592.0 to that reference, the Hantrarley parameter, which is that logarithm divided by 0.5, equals 0.076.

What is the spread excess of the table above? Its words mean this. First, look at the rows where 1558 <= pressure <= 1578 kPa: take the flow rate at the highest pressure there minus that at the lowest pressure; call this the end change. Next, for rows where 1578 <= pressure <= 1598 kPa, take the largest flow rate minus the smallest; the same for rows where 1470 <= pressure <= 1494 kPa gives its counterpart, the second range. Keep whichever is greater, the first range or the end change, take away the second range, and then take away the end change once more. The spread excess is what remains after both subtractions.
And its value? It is -0.11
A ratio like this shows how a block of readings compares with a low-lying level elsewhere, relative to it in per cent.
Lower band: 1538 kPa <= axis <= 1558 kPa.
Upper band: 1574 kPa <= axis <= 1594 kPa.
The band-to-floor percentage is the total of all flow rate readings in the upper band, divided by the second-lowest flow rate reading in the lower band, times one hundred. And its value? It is 569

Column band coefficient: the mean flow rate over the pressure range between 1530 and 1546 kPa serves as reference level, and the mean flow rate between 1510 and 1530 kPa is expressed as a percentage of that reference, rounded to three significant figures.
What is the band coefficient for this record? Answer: 105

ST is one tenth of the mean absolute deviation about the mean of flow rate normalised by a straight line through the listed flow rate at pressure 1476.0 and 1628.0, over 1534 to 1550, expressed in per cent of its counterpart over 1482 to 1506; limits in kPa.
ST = 12.9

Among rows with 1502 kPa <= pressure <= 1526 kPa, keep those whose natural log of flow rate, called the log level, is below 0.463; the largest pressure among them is 1524.0 kPa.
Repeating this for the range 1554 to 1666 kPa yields 1580.0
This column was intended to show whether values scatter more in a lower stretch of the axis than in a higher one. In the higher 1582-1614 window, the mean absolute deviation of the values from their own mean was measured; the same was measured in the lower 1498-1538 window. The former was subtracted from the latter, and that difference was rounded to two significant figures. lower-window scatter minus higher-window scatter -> 0.039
